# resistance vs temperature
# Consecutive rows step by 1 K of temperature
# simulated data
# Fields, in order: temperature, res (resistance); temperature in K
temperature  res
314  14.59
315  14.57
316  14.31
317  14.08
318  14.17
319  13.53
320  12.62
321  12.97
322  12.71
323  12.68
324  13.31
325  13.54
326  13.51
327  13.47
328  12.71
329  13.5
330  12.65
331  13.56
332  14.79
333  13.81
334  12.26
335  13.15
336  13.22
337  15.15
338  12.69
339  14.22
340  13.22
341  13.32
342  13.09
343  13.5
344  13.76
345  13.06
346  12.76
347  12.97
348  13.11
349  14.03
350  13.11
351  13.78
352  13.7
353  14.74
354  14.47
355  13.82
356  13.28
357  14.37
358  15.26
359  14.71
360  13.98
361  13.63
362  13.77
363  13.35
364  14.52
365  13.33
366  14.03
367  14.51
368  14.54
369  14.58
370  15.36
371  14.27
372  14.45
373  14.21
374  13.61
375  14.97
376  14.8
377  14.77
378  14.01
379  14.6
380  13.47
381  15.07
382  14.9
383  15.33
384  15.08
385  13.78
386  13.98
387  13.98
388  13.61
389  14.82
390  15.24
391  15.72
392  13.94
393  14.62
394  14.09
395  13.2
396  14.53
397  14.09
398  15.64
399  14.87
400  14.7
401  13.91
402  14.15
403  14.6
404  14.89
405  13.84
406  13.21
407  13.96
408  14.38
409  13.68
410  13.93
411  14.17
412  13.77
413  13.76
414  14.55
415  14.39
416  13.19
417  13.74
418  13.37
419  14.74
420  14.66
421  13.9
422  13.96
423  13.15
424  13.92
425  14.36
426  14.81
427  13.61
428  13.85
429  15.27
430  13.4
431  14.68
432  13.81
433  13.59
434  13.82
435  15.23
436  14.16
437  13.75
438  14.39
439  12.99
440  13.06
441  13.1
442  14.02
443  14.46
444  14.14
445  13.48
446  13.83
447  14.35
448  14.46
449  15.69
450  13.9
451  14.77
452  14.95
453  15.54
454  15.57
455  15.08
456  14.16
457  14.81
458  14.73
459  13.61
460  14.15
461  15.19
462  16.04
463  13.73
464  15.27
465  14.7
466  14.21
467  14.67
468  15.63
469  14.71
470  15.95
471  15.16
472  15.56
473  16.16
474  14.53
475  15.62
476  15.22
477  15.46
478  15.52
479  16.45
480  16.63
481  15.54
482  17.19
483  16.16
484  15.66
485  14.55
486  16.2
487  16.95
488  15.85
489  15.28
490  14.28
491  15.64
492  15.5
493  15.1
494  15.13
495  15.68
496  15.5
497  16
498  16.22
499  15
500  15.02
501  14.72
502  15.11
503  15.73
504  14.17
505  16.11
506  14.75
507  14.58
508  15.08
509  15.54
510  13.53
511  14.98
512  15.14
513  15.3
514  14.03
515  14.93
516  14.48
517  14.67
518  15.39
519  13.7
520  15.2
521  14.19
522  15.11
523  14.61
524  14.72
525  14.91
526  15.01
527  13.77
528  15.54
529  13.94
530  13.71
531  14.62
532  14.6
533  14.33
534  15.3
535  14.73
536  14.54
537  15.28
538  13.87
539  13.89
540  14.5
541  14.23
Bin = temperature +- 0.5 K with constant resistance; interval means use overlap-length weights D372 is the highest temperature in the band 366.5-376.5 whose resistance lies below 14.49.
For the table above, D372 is 374 K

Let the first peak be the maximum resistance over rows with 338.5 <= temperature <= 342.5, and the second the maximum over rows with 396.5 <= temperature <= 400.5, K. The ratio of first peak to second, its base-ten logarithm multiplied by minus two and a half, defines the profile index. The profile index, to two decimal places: 0.10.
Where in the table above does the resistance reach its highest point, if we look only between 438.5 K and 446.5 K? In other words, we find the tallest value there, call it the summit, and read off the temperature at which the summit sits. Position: 443 K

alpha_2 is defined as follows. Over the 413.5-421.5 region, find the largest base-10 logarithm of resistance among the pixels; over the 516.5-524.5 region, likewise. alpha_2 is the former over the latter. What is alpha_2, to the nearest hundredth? 0.98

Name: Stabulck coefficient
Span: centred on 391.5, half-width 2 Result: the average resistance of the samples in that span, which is 14.9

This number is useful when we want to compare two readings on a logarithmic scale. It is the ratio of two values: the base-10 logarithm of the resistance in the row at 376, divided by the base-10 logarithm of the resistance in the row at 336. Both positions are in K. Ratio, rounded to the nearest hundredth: 1.04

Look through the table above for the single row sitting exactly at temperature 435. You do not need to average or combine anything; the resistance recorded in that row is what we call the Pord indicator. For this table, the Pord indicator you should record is 15.23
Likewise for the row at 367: 14.51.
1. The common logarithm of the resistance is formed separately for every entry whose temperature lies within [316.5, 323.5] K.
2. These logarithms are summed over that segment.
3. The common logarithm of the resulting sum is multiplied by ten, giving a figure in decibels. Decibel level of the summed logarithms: 8.95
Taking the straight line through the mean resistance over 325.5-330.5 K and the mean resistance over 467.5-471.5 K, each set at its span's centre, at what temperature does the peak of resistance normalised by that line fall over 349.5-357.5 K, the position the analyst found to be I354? 353 K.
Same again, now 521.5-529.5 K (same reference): 528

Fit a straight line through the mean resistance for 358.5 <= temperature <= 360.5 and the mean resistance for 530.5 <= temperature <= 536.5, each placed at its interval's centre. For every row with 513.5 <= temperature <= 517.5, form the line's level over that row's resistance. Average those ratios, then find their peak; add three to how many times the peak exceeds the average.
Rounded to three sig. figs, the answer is 4.03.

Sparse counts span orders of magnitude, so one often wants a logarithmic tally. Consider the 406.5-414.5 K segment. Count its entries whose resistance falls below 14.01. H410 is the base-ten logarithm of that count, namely 0.70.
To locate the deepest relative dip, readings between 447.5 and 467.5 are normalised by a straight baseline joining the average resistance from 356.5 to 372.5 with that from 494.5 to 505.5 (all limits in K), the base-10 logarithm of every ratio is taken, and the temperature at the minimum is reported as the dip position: 459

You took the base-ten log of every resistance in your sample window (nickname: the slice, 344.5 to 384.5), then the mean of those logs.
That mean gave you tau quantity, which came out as 1.15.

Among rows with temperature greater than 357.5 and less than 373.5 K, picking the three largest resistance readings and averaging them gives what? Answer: 15.1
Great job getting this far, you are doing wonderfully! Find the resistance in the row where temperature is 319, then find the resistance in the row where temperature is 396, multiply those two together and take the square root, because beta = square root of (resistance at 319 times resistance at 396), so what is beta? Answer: 14.0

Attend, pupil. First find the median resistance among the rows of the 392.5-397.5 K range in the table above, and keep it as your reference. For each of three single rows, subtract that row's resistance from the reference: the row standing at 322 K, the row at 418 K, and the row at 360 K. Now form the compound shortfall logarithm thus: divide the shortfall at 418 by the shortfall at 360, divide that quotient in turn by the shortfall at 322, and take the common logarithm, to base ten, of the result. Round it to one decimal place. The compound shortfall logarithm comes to 0.7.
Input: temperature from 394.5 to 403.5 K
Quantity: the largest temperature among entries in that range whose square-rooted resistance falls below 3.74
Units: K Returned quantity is 401 K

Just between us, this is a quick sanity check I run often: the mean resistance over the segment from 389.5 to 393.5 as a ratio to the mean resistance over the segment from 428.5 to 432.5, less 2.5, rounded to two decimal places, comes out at -1.46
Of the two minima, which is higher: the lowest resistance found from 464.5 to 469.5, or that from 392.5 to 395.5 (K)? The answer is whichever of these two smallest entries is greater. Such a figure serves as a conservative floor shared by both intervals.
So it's 14.2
